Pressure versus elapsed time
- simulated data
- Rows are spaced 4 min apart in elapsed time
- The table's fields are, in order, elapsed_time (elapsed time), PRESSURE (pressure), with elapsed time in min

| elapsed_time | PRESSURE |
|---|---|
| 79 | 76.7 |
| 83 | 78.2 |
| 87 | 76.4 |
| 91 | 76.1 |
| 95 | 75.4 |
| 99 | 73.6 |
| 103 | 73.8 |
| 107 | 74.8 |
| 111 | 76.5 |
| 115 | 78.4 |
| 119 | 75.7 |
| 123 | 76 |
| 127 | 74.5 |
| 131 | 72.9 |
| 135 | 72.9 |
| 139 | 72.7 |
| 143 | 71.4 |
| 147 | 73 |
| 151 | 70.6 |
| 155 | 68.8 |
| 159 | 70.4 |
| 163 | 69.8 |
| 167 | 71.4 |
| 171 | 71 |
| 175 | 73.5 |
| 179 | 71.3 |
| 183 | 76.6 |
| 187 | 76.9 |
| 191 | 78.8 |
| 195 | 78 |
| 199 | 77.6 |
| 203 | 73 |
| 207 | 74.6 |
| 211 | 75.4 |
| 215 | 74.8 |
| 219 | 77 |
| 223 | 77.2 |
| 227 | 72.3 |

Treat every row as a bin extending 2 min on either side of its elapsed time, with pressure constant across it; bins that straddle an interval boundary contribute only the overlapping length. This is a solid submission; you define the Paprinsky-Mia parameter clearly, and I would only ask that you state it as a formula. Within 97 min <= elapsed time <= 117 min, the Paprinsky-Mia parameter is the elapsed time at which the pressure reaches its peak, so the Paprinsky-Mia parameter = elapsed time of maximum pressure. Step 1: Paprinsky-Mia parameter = 115 min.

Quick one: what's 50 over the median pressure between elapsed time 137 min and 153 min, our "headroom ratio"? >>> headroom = 0.69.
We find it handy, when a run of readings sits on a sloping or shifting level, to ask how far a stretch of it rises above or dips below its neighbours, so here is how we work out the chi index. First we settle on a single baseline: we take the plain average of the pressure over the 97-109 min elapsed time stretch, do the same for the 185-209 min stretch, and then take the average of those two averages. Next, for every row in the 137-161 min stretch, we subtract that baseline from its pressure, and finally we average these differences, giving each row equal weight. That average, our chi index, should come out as -4.1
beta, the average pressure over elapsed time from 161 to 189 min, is 72.9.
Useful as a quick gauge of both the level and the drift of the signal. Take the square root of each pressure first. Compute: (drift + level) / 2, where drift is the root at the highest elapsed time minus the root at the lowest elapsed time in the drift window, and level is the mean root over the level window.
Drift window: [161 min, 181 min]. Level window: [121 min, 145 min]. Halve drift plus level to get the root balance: 4.33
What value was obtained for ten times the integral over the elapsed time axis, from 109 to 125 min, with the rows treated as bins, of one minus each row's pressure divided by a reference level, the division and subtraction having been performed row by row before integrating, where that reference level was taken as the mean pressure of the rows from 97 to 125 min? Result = -2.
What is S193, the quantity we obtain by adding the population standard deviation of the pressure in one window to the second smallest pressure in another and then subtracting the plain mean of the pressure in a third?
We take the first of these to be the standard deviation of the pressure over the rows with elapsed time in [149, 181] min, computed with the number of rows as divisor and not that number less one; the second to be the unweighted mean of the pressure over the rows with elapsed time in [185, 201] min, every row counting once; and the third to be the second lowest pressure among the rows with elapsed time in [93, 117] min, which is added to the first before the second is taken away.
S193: -2.7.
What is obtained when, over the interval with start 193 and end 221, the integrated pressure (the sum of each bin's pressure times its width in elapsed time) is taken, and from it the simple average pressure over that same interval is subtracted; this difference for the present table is 2046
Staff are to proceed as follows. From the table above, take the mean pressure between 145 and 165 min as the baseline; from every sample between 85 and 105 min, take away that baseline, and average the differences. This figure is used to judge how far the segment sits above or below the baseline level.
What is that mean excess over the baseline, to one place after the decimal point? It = 4.5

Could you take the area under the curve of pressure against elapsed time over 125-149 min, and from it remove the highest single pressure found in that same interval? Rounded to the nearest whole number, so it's 1675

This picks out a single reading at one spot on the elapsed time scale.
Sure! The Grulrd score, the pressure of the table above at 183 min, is 76.6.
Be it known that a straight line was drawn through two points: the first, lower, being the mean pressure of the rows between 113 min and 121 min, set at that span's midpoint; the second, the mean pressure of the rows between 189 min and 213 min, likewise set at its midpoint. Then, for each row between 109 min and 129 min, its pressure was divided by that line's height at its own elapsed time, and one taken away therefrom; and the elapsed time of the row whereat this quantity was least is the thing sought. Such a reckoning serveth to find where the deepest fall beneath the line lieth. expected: 127 min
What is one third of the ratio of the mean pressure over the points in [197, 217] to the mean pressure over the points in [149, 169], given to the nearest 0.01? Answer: 0.36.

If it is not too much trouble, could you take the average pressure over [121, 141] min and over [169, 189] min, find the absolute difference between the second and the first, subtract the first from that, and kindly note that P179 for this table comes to -73.7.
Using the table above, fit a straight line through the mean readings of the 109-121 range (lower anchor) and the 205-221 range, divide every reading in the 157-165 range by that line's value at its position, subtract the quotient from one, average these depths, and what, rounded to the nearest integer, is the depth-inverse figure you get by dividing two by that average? 25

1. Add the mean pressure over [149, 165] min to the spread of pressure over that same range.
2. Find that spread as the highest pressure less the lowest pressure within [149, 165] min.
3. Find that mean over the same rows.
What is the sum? 72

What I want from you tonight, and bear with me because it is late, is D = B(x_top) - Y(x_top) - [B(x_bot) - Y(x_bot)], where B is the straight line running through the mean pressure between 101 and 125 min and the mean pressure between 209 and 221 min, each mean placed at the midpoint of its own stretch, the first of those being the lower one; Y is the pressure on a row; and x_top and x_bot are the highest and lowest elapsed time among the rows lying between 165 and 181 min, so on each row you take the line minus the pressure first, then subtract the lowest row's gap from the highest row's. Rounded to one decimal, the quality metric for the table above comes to 0.1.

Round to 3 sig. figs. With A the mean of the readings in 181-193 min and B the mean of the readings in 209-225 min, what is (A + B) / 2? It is 76.8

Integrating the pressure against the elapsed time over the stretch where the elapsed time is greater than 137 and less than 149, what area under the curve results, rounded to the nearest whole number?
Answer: 868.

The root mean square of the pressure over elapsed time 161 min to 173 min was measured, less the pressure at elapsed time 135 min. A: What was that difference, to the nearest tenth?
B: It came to -2.2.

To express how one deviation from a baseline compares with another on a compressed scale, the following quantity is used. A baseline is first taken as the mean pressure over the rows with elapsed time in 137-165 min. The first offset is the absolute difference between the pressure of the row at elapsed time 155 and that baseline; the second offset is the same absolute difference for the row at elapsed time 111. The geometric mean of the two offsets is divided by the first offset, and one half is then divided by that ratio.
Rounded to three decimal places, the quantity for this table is 0.312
